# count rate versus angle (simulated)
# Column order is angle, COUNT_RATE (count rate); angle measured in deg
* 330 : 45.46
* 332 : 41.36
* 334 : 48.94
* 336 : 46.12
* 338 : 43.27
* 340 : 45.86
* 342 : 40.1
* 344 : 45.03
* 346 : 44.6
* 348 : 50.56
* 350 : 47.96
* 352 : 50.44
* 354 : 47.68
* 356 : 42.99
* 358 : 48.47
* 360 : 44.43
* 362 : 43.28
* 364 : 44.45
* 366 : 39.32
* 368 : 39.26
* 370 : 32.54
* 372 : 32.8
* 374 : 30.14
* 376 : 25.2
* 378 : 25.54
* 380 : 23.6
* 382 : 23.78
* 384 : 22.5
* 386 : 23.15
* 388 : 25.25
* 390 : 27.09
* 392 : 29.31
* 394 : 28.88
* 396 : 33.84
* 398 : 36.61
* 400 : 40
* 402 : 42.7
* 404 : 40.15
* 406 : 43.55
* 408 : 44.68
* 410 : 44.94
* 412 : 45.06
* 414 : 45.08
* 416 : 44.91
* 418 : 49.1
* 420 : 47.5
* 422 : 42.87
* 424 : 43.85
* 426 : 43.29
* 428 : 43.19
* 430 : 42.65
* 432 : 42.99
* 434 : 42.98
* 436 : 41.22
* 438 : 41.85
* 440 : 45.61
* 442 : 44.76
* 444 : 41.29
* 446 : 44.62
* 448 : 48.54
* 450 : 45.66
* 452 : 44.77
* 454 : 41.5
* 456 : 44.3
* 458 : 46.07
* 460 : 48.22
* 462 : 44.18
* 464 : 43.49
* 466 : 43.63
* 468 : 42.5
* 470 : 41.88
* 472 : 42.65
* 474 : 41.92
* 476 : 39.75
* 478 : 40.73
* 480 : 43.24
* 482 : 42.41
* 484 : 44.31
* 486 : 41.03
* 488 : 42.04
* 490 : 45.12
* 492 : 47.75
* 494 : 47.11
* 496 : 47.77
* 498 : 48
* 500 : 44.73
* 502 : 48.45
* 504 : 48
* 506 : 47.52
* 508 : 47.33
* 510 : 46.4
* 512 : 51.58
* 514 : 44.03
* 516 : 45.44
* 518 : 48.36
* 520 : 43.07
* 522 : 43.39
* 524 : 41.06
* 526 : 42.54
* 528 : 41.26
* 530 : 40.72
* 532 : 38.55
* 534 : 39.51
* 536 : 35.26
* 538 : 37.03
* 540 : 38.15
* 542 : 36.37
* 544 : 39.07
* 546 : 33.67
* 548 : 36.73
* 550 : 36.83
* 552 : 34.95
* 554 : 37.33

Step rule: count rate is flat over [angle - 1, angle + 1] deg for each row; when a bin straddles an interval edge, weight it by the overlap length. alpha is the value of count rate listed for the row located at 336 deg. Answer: 46.12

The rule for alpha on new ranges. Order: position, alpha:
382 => 23.78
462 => 44.18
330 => 45.46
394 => 28.88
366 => 39.32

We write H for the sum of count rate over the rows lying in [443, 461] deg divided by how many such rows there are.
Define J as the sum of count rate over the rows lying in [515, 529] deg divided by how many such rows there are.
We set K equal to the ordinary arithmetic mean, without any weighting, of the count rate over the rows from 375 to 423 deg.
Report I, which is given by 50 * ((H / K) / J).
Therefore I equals 1.45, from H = 45.0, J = 43.6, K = 36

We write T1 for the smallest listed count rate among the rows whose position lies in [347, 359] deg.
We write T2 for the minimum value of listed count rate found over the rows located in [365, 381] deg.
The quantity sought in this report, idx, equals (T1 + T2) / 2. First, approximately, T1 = 42.99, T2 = 23.6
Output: 33.3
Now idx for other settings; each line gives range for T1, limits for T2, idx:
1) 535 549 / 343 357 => 38.3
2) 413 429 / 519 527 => 42.0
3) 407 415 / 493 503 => 44.7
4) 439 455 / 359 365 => 42.3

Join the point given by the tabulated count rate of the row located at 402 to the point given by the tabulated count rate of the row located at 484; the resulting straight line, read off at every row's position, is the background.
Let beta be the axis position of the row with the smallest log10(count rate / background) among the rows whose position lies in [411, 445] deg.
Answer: 444 deg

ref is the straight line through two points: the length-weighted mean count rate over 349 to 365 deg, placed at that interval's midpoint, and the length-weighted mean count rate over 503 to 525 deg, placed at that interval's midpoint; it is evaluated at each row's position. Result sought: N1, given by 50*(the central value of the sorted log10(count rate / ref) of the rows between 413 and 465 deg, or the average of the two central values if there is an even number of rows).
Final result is -0.9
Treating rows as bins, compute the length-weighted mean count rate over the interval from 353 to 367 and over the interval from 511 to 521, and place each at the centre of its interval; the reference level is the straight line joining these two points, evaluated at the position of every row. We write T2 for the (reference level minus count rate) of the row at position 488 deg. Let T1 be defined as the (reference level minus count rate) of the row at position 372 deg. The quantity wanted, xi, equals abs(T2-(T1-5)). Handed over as 2.7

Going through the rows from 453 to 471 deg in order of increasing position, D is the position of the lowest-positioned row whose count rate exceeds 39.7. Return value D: 454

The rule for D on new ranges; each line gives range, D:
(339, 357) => 340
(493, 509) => 494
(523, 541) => 524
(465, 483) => 466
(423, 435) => 424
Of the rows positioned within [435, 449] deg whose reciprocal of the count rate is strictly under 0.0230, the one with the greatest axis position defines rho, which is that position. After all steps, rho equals 448 deg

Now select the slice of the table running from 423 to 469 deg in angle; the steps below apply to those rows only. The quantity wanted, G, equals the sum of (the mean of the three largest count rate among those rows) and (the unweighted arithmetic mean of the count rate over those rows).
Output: 92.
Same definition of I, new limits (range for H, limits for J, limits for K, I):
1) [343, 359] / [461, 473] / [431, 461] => 1.24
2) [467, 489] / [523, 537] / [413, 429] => 1.17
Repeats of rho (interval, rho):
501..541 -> 518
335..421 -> 420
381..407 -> 406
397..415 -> 414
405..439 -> 424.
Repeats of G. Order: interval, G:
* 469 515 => 94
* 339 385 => 89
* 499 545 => 92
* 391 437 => 89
